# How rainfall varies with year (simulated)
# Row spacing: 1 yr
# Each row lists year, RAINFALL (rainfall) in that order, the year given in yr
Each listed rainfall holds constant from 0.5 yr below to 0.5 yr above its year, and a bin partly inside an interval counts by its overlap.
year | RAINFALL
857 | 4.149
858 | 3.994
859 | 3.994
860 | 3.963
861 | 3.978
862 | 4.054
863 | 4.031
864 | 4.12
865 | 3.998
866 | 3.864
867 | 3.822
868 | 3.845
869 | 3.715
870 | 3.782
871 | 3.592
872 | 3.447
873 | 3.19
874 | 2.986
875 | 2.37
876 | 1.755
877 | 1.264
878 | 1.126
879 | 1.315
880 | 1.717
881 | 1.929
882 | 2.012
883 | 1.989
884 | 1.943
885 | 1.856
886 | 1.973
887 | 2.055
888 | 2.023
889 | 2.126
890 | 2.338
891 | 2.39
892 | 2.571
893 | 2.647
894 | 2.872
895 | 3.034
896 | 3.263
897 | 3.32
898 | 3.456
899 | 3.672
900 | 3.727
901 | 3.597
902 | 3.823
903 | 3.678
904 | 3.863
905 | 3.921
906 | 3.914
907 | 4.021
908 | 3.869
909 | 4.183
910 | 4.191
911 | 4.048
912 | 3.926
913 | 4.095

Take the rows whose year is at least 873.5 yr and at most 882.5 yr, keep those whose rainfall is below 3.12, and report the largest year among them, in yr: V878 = 882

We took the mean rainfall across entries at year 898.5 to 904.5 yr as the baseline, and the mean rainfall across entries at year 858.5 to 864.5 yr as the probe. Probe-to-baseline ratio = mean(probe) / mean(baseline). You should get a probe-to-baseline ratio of 1.08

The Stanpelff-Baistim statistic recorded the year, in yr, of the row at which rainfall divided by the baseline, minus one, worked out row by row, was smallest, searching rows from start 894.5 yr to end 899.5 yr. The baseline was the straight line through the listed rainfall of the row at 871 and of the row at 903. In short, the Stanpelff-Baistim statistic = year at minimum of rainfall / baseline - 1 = 895 yr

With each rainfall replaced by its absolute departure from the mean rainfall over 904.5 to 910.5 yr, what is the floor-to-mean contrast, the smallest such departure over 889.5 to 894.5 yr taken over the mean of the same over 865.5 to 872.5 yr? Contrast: 3.9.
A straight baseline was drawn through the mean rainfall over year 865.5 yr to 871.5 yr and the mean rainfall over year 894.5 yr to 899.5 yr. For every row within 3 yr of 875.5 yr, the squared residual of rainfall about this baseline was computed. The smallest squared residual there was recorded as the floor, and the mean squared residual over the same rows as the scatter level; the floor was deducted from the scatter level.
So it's 2.7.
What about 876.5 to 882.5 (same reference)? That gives 1.9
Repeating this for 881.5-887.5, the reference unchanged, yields 0.4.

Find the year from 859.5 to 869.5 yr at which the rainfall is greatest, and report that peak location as 864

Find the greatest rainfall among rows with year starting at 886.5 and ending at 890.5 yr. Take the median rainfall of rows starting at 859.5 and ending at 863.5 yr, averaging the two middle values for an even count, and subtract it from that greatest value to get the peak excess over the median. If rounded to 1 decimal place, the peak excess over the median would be -1.7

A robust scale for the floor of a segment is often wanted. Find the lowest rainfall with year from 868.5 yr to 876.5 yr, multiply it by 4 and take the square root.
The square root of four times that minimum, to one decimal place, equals 2.6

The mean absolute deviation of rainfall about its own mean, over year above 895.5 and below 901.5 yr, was 0.16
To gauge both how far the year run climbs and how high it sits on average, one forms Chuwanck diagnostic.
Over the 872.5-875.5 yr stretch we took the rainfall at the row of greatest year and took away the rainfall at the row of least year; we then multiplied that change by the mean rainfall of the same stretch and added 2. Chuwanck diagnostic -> 0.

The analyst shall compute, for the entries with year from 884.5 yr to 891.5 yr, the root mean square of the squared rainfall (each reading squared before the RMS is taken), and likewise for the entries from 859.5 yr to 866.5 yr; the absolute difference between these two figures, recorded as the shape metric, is 11.5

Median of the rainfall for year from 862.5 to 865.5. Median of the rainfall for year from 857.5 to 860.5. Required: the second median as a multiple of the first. 0.99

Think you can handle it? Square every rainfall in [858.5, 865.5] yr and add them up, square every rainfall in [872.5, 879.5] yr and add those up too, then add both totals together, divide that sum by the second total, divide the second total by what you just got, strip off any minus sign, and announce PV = 7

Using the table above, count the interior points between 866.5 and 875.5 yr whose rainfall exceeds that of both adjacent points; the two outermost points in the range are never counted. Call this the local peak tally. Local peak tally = 2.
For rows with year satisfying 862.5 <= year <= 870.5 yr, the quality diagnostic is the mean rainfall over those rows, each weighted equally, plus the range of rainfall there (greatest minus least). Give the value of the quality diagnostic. 4.3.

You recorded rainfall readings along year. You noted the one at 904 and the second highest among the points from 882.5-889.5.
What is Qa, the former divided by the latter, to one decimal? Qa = 1.9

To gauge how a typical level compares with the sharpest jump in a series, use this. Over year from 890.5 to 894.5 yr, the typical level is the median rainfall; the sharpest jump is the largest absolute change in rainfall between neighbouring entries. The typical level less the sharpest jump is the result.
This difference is 2.4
